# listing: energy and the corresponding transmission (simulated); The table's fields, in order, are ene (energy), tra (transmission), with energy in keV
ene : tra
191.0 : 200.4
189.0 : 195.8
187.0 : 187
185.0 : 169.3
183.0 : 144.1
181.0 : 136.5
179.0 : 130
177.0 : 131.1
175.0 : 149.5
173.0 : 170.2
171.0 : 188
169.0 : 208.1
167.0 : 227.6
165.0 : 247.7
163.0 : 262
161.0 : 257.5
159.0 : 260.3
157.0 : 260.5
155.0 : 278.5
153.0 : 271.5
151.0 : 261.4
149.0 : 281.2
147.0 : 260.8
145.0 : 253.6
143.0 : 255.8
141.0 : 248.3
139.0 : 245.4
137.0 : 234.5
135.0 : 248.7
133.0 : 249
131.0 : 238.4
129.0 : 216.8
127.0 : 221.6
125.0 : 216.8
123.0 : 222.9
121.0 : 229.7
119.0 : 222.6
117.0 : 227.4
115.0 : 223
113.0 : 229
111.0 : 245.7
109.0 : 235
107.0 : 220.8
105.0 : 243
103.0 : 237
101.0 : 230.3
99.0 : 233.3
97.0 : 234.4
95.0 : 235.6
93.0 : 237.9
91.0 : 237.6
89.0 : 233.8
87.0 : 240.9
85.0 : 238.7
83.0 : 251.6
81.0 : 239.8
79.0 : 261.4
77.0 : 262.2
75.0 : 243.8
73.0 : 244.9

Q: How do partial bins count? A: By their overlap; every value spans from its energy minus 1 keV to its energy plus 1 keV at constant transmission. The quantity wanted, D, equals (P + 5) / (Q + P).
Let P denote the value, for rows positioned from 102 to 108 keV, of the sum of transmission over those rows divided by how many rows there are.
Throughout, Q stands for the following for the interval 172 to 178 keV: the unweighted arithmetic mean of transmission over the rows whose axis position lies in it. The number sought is 0.62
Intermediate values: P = 234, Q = 150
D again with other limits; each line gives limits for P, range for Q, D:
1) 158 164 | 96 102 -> 0.54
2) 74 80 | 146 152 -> 0.50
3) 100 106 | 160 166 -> 0.49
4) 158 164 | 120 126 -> 0.55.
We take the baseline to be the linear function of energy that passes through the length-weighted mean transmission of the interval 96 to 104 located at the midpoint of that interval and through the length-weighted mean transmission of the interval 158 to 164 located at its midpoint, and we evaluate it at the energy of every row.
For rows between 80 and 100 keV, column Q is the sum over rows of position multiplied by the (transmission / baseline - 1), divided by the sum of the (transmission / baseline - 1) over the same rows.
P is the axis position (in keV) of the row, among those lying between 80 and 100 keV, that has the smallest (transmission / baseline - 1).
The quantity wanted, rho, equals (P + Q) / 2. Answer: 92.6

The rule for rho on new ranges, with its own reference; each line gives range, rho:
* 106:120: 116.8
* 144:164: 156.3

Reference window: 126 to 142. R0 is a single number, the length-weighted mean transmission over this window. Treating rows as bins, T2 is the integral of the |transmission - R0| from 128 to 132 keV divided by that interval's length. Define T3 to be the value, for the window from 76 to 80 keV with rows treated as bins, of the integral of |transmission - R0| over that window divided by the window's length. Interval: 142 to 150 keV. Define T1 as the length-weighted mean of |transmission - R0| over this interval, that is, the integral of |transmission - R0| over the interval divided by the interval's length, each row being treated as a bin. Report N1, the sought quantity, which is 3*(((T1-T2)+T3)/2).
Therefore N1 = 57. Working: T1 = 25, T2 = 11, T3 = 24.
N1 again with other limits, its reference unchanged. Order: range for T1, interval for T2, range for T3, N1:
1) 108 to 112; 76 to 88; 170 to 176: 94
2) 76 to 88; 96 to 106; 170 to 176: 113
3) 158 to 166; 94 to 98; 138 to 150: 54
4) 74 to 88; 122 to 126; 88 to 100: -8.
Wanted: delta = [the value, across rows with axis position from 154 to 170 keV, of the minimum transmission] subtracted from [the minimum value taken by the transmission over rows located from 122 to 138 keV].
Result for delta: 9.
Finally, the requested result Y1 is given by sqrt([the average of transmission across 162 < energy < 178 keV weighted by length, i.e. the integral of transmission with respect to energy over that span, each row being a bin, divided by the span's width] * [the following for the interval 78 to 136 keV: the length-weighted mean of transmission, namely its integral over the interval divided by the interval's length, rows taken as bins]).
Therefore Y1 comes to 216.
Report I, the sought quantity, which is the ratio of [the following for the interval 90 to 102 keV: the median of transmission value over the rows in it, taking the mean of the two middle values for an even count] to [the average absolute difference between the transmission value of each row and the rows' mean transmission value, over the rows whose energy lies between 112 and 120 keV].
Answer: 87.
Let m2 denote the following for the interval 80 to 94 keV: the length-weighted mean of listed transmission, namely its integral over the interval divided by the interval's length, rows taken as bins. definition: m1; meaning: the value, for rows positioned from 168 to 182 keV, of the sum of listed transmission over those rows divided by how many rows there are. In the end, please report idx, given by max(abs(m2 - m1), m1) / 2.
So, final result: 80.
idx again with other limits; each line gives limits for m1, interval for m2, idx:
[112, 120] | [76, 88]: 113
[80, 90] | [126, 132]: 120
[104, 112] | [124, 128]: 118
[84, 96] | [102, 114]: 119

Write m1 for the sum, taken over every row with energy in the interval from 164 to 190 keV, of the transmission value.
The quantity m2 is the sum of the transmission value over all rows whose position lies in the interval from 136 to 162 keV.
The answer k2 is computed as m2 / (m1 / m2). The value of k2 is 4968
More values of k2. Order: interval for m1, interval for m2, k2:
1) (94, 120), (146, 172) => 3533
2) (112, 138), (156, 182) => 2319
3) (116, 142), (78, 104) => 3205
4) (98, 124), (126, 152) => 3447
